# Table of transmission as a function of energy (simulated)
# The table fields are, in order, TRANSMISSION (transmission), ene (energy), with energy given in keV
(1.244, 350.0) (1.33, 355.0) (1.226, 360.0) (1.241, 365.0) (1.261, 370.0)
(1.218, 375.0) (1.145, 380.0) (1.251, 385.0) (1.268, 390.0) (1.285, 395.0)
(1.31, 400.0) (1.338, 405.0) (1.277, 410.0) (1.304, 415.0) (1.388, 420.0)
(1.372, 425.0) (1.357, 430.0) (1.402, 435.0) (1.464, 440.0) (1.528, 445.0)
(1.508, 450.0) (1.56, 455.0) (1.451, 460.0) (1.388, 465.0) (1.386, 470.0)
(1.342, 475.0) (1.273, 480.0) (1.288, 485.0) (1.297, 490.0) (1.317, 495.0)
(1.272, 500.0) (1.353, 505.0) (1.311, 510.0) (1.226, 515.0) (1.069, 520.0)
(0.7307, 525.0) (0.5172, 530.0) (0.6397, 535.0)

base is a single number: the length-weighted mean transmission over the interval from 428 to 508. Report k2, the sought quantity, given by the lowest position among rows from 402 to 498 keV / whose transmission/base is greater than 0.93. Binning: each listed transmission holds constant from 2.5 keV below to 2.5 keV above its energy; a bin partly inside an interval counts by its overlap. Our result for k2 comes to 405.0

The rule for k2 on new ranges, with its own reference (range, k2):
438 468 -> 440.0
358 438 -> 400.0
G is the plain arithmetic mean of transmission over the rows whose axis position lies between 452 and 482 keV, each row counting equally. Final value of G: 1.40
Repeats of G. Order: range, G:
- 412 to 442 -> 1.38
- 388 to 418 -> 1.30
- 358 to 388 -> 1.22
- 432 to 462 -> 1.49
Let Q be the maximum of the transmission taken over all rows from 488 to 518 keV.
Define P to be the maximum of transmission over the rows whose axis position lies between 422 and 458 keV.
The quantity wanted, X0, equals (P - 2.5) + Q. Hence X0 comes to 0.41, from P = 1.56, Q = 1.353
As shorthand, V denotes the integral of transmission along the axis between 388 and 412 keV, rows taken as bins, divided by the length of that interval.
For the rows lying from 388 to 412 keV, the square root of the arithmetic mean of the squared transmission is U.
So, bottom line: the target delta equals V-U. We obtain 0.0007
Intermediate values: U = 1.30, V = 1.30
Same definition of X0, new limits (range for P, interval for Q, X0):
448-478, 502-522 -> 0.41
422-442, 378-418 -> 0.30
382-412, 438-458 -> 0.40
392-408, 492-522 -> 0.19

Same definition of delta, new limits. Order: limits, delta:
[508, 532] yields -0.0433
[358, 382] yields 0.0007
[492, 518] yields -0.0051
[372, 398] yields 0.0010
